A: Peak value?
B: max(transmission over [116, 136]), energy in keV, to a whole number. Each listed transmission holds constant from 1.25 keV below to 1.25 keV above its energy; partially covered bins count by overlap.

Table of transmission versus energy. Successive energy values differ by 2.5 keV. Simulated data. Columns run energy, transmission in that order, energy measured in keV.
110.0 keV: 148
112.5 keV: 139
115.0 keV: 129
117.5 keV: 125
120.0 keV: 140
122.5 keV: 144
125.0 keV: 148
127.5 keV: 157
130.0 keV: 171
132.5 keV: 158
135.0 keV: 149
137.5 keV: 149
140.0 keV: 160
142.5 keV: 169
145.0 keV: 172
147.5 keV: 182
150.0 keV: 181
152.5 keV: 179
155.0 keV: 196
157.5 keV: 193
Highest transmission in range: 171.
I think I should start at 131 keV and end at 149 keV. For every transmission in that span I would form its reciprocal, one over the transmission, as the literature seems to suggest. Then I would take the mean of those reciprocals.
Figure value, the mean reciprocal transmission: 0.0062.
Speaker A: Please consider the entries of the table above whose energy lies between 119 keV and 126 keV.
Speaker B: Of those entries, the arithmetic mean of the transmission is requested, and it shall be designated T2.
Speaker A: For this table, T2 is 144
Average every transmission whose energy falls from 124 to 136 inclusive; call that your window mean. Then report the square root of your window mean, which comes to 12.5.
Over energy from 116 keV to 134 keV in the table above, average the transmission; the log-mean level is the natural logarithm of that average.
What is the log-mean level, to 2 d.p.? 5.00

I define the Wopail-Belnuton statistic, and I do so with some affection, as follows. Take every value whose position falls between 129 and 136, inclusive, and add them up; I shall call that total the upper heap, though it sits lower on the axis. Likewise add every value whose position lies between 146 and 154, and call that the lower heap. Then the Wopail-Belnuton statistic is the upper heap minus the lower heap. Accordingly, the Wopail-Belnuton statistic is -64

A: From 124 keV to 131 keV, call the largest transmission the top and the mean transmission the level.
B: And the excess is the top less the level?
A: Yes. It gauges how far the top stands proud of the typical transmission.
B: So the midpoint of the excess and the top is 92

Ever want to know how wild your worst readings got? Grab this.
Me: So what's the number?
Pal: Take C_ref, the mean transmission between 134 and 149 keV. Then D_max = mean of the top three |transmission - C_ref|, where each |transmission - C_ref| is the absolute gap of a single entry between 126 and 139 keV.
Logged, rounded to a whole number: 12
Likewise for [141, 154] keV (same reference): 17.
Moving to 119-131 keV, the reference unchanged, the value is 20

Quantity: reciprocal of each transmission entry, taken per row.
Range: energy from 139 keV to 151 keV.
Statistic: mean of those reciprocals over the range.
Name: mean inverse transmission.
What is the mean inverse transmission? 0.0058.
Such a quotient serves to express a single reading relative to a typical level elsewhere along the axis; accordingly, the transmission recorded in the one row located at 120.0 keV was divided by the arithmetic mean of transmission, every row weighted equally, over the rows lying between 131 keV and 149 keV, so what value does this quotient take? 0.86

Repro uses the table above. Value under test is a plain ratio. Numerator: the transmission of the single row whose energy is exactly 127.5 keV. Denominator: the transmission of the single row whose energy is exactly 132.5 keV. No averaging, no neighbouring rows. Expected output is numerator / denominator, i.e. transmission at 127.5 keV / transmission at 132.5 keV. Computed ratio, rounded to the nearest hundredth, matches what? 0.99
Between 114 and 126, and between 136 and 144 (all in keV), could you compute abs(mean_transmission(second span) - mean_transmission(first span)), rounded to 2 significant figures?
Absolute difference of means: 22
